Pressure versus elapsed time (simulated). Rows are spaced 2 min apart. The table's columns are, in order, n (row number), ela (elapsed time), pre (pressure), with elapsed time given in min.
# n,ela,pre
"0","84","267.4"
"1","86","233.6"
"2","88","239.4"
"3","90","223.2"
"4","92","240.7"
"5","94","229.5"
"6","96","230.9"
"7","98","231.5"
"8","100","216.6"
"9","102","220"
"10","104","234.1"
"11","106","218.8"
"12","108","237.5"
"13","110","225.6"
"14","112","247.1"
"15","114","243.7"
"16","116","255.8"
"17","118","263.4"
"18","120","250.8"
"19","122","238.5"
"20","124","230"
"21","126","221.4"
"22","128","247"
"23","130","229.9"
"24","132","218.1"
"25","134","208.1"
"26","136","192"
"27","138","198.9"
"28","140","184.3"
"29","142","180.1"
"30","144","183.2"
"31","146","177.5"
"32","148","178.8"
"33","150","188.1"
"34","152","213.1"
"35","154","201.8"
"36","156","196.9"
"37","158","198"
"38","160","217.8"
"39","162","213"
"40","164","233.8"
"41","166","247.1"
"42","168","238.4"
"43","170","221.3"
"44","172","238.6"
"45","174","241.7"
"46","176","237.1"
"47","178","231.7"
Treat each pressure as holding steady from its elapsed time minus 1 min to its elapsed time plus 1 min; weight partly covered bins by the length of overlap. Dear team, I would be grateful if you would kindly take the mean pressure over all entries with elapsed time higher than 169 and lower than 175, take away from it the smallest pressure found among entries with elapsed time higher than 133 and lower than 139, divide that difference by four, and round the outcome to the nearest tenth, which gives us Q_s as 10.5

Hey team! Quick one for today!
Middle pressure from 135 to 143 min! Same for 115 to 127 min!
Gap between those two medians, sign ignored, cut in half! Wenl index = 28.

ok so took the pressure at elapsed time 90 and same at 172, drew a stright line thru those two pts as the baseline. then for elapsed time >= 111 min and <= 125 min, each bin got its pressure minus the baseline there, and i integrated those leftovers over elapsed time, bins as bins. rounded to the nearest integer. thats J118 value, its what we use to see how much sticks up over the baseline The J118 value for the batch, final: 260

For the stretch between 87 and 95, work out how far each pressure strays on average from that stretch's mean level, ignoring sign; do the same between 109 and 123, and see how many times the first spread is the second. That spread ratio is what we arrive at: 0.76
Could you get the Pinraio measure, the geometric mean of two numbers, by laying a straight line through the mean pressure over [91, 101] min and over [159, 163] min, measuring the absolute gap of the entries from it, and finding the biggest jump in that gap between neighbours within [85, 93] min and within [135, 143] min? 9.4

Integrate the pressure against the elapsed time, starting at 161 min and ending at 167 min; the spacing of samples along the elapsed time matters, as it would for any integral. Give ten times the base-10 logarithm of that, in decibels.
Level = 31.4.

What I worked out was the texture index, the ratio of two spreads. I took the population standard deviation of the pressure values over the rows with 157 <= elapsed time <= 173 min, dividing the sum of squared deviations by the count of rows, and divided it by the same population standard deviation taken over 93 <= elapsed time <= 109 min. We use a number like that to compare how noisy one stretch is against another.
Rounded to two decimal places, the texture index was 2.09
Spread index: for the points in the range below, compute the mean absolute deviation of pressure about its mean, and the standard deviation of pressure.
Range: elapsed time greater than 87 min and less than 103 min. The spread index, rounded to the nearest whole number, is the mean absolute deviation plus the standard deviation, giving 15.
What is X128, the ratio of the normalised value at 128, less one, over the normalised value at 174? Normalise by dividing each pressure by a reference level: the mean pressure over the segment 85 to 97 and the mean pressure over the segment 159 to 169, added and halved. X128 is 0.06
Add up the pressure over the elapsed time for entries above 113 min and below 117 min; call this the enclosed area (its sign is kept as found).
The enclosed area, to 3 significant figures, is 999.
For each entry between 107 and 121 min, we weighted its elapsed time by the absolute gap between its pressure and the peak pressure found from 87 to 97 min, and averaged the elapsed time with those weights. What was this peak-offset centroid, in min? 115.2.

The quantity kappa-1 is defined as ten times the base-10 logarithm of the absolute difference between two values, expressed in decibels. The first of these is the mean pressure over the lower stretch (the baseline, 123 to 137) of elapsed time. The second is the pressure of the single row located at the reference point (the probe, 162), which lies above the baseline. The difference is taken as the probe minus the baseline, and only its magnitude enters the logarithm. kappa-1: 9.0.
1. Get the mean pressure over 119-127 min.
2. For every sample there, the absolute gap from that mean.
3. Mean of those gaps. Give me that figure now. 9.5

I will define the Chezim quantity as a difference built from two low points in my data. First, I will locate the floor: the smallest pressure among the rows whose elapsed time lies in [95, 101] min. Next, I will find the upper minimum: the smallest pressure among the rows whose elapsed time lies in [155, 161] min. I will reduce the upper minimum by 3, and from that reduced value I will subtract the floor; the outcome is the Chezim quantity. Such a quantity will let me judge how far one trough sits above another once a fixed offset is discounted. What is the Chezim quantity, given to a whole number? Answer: -23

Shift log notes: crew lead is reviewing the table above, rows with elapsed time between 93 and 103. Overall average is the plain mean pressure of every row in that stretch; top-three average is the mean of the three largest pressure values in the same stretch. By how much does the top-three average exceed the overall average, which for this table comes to 4.9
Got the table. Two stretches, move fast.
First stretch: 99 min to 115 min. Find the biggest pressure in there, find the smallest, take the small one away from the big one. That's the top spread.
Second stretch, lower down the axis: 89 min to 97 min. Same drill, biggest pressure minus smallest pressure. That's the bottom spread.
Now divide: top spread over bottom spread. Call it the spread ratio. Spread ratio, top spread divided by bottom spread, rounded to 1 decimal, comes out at 1.7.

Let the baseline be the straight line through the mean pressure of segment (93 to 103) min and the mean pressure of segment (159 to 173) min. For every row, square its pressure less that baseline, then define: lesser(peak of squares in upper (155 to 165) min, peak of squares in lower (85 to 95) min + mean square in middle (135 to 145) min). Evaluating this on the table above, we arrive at 1054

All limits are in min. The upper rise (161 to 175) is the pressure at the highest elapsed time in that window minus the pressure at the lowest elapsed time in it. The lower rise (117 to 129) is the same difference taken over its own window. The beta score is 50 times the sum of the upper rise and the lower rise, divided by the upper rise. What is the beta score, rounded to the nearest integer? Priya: 21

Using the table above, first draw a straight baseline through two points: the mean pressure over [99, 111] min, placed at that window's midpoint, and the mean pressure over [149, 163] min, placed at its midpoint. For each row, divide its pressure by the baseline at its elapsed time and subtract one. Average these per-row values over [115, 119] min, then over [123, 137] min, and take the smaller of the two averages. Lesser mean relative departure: 0.027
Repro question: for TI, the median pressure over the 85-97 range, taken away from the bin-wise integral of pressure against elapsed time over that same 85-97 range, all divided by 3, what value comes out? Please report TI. 854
